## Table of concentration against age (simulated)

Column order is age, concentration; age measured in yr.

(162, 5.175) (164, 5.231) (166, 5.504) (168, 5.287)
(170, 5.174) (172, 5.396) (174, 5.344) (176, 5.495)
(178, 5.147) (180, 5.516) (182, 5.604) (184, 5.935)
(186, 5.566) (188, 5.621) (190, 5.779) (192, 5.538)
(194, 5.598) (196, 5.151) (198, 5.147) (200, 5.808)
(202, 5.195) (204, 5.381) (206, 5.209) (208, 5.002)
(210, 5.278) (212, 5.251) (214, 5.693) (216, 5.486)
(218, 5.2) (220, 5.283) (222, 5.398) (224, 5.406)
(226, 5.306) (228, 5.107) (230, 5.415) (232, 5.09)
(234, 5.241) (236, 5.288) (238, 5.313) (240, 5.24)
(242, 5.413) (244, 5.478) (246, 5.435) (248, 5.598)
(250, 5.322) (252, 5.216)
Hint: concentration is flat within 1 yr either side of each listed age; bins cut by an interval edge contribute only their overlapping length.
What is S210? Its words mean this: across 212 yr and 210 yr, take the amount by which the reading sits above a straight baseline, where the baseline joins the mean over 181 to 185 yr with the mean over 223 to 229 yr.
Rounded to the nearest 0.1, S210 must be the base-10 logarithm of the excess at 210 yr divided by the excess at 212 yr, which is 0.0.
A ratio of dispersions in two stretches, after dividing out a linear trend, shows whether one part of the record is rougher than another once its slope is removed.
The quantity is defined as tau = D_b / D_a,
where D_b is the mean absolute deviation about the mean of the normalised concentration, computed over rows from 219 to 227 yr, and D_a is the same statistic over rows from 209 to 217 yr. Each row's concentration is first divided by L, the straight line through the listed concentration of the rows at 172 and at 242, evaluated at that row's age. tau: 0.3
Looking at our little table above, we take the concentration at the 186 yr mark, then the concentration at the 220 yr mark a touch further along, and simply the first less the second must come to 0.28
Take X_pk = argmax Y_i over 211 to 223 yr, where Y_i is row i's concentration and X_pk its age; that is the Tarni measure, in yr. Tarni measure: 214 yr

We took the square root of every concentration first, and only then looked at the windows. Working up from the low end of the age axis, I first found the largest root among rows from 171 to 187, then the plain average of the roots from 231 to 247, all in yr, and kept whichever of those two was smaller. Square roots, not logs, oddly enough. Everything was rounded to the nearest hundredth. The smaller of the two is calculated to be 2.30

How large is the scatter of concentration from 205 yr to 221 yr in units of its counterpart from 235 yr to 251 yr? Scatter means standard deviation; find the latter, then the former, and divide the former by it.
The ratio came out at 1.8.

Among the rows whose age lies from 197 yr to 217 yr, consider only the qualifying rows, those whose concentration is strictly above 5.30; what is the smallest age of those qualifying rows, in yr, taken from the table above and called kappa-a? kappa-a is 200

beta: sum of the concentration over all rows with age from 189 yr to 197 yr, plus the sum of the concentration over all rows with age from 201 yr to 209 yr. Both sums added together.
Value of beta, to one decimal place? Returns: 42.9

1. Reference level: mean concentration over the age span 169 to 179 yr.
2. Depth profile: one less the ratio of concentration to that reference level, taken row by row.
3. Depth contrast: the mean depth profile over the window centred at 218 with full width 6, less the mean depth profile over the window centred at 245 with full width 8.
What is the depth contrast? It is 0.03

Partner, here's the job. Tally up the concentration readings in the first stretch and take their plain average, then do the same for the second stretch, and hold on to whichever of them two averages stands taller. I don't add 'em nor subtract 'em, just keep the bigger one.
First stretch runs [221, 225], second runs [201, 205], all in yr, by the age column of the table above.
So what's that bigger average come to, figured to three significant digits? 5.40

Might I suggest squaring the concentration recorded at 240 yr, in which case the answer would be 27.5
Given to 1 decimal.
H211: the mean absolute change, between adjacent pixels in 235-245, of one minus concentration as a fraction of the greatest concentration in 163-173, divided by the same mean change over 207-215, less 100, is -99.7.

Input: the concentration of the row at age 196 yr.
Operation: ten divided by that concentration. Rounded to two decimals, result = 1.94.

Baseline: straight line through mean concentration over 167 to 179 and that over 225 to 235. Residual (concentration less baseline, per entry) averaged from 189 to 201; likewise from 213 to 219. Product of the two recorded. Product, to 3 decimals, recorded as 0.047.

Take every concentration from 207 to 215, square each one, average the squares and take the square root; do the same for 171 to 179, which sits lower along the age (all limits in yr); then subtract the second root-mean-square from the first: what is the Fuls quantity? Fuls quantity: -0.035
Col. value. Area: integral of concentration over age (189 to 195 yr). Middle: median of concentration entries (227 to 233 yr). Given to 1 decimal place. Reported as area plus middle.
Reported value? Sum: 38.9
